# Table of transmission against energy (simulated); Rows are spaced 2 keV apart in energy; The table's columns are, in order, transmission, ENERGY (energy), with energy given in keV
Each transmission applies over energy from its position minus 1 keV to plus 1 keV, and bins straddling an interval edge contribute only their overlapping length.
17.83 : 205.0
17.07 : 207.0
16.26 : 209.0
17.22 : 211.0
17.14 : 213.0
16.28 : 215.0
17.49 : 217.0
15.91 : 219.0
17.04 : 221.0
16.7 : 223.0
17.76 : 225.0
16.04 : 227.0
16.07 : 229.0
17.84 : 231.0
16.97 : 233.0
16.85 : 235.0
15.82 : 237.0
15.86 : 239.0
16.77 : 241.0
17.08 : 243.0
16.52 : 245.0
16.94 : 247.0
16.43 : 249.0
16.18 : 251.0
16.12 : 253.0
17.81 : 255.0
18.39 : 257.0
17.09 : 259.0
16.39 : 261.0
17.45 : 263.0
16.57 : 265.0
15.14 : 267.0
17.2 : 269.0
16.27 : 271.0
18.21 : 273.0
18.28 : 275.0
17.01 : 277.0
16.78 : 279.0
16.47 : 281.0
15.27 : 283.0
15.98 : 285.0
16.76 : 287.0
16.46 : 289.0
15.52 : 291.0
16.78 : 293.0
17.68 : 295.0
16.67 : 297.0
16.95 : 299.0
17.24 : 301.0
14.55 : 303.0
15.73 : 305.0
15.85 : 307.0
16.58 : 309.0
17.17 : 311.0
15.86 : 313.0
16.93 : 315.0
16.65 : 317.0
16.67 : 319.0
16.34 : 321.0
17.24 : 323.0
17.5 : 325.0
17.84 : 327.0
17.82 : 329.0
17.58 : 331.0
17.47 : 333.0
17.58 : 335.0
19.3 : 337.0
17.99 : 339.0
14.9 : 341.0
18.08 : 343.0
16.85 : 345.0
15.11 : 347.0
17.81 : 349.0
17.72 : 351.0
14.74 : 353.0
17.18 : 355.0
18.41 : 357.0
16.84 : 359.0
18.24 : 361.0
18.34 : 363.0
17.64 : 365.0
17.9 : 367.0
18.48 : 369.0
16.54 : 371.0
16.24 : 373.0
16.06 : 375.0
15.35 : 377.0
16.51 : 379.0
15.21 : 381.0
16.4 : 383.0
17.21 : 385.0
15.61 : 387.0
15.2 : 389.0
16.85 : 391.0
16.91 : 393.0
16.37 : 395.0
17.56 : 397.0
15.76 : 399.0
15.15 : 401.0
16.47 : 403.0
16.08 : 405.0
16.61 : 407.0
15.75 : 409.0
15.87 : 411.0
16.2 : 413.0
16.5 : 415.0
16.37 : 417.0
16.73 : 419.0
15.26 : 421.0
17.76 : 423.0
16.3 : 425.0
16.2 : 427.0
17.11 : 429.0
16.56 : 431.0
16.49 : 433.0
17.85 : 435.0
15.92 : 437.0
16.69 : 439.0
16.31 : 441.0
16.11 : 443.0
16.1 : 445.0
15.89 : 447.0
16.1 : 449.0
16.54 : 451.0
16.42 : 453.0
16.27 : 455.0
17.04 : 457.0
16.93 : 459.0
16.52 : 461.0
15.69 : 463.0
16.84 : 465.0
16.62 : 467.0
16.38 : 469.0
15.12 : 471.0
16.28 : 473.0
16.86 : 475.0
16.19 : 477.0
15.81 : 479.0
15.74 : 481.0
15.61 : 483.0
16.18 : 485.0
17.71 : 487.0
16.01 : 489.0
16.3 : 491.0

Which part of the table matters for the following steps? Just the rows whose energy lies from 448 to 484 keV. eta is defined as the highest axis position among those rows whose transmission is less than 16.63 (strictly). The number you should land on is 483.0 keV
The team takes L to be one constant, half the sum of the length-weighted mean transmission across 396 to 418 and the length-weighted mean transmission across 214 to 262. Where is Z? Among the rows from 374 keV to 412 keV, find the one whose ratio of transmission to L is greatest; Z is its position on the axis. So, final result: 397.0 keV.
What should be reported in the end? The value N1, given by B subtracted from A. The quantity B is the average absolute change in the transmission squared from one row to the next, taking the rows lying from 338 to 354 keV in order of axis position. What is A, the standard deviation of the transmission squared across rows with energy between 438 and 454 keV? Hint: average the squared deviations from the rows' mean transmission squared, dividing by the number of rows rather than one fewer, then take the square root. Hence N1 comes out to -62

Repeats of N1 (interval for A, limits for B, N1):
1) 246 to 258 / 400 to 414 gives 10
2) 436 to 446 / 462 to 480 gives -14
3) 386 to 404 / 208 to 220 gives -6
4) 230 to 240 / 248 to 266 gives -3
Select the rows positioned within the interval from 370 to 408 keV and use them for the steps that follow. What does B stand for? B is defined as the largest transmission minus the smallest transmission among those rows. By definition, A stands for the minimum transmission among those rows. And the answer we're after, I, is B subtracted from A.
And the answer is 12.7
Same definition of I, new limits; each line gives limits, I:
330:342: 10.5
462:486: 13.4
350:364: 11.1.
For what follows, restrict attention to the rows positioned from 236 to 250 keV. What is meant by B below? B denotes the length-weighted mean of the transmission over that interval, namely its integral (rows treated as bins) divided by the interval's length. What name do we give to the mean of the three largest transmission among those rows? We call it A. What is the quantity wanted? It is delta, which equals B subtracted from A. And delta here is 0.4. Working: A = 16.9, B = 16.5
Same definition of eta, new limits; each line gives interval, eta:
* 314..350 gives 347.0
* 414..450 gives 449.0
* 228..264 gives 261.0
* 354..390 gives 389.0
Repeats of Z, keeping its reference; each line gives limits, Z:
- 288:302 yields 295.0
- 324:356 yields 337.0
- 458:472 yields 459.0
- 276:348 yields 337.0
